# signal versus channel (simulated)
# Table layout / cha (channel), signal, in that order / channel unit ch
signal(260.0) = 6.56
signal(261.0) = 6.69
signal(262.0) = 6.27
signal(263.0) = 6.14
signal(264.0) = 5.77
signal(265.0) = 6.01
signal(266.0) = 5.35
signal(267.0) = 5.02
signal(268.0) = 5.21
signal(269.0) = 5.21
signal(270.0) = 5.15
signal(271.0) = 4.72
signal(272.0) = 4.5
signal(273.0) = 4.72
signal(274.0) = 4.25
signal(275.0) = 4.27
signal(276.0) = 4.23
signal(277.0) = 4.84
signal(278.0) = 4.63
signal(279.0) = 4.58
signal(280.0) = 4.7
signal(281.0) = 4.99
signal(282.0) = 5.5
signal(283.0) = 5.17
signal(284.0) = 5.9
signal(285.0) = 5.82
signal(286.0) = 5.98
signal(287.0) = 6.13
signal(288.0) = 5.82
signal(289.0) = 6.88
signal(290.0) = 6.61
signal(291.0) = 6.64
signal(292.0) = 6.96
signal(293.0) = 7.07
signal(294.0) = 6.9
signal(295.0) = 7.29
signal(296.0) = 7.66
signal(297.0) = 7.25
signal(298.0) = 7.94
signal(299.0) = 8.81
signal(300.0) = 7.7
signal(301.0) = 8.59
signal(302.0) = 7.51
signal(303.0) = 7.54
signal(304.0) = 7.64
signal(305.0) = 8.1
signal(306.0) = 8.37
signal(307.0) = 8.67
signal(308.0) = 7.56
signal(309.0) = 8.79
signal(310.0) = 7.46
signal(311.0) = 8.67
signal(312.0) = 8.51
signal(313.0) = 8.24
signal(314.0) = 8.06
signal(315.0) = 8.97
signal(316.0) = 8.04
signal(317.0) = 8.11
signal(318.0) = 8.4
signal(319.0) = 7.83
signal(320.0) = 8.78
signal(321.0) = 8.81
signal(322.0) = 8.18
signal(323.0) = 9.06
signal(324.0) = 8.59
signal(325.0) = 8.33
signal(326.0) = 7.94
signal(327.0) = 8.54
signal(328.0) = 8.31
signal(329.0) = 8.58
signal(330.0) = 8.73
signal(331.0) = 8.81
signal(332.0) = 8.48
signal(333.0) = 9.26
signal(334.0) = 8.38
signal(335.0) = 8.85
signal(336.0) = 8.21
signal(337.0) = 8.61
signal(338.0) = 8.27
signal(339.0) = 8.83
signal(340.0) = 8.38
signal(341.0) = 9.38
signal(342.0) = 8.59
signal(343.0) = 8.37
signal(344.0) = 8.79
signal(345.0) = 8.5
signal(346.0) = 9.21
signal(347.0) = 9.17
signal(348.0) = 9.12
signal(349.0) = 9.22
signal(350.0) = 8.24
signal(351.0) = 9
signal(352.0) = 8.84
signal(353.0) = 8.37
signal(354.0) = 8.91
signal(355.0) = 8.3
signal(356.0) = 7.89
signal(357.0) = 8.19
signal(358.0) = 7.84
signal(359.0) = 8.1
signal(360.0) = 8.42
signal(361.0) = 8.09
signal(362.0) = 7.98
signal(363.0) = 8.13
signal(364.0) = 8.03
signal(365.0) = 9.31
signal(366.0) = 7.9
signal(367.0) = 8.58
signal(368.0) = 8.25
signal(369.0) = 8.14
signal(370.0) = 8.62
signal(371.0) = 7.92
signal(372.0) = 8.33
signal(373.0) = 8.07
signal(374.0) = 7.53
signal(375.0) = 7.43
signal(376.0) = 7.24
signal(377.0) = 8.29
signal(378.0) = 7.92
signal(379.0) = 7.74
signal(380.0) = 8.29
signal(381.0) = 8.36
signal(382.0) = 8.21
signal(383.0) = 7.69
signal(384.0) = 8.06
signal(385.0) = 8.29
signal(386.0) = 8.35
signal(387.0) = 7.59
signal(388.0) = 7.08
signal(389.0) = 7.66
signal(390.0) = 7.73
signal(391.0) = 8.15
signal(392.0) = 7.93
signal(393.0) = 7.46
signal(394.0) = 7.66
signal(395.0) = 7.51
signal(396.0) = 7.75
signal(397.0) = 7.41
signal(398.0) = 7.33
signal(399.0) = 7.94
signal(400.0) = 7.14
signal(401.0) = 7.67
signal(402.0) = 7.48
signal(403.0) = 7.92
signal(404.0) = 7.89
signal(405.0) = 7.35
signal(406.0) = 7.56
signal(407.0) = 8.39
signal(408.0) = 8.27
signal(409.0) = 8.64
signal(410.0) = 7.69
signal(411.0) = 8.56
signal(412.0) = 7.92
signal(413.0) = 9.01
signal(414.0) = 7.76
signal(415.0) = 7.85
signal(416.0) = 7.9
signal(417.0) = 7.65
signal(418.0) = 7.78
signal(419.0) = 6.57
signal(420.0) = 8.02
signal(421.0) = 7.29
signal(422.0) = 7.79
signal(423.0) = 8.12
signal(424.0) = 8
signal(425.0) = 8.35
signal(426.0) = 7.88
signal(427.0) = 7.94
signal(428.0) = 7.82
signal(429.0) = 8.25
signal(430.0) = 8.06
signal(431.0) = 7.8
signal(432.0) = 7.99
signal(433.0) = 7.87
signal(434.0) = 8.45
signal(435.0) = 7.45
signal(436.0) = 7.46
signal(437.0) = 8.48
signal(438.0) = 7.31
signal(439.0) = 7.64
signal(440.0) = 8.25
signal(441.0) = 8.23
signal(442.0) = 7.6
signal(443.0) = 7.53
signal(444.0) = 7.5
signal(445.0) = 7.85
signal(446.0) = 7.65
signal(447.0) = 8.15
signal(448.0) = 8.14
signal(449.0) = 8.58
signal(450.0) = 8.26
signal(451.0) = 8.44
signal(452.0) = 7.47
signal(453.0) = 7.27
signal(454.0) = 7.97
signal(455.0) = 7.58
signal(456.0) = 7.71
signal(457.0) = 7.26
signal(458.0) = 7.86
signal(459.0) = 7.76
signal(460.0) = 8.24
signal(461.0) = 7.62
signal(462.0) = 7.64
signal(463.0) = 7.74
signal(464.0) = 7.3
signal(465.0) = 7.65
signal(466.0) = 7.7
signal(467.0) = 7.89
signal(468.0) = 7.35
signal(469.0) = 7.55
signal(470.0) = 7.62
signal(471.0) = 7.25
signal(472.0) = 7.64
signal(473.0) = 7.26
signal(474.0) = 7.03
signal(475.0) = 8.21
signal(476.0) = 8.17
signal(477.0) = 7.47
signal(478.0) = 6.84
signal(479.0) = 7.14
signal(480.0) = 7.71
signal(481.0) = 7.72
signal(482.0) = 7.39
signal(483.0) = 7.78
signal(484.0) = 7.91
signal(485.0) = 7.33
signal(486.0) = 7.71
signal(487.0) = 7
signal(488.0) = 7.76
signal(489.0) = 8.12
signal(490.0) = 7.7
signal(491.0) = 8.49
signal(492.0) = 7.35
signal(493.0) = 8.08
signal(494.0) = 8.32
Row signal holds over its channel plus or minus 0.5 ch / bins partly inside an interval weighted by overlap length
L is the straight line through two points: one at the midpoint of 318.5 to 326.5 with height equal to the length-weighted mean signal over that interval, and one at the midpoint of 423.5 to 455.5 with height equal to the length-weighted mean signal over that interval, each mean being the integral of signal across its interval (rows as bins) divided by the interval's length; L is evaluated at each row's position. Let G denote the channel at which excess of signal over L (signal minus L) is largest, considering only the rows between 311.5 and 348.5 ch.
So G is 341.0 ch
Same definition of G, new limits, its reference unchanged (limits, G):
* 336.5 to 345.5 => 341.0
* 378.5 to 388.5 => 386.0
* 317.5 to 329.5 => 323.0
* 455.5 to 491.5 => 491.0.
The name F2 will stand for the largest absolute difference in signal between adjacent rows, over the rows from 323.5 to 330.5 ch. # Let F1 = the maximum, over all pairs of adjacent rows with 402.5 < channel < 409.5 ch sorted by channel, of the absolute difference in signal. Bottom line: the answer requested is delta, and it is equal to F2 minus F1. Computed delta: -0.23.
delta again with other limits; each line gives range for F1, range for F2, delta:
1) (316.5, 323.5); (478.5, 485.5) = -0.37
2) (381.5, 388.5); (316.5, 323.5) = 0.19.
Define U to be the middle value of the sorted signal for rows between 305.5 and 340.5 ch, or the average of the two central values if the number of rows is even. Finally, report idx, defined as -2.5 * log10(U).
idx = -2.32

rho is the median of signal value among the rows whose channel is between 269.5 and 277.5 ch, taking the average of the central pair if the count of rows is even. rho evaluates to 4.61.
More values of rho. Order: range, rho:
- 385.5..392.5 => 7.73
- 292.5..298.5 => 7.27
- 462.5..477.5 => 7.62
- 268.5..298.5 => 5.66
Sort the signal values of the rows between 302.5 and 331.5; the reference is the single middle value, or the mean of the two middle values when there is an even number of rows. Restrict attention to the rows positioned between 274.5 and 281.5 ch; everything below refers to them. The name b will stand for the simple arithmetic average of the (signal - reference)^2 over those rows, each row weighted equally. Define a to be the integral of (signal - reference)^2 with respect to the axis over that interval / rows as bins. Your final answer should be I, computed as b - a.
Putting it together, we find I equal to -85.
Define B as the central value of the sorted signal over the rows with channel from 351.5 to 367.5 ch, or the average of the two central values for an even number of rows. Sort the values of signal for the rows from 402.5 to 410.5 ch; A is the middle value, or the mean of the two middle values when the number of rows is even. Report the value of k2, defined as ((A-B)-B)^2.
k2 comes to 71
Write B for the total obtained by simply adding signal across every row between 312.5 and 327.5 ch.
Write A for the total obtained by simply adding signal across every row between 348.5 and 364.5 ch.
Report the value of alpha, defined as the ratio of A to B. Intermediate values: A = 134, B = 126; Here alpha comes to 1.06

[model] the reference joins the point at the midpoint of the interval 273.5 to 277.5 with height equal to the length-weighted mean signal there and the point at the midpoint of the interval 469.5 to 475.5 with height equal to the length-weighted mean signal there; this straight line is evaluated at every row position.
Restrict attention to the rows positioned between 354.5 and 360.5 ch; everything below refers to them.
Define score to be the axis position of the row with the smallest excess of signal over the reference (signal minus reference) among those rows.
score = 358.0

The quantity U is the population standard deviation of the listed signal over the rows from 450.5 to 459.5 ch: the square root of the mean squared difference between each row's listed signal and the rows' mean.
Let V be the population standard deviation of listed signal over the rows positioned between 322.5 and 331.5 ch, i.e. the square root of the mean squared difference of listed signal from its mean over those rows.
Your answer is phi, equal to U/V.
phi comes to 1.1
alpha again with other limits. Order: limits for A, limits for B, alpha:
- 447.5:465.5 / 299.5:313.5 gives 1.24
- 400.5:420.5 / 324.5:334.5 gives 1.85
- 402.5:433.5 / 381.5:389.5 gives 3.91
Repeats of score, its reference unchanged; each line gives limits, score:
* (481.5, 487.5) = 487.0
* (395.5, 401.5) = 400.0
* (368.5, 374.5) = 374.0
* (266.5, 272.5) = 272.0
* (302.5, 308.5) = 308.0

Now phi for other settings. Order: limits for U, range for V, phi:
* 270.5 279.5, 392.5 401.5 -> 0.9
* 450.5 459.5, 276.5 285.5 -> 0.7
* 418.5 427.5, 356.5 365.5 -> 1.2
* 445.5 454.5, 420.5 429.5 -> 1.4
